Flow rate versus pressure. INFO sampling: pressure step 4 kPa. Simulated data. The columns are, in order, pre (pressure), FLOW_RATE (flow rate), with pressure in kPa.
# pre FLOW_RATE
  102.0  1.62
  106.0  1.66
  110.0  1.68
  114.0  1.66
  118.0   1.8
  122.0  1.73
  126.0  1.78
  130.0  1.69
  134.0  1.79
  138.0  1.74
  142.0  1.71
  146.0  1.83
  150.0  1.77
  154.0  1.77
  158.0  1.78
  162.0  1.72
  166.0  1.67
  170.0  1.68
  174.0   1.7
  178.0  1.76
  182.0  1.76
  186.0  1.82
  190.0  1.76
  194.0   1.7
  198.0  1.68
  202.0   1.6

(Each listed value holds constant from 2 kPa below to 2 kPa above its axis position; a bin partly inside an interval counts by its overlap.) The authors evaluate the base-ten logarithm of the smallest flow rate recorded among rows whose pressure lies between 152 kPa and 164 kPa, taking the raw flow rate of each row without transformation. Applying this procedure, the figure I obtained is 0.236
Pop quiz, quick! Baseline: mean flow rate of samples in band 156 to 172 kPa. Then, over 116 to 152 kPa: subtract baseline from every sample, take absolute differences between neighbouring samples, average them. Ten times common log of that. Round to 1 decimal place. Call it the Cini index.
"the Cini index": -11.5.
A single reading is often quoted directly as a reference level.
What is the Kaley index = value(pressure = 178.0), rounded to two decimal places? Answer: 1.76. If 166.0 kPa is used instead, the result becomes 1.67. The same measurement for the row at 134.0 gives 1.79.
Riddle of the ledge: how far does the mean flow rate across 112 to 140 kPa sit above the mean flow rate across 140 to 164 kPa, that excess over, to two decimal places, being -0.02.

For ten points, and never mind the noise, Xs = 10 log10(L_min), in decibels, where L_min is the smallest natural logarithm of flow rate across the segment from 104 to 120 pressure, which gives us -2.95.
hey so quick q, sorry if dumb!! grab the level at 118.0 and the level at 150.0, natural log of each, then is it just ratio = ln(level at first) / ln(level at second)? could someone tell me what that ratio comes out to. 1.03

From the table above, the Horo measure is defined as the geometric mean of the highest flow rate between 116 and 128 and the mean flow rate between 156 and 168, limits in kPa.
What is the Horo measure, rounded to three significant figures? 1.76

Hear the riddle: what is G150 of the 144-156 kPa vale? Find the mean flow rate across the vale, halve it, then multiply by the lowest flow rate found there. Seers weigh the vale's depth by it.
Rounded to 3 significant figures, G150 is 1.58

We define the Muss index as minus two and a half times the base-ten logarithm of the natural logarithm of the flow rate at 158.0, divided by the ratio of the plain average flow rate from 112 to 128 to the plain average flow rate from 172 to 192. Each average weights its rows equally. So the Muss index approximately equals 0.587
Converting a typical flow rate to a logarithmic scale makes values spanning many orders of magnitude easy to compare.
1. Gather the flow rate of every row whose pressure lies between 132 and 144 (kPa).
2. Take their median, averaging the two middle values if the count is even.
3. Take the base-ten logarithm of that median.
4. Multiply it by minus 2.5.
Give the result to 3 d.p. -0.601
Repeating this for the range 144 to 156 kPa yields -0.620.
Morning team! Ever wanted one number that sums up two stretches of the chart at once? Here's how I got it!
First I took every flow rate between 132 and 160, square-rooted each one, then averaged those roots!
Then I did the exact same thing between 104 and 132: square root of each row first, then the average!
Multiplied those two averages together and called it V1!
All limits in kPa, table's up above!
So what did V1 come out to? 1.74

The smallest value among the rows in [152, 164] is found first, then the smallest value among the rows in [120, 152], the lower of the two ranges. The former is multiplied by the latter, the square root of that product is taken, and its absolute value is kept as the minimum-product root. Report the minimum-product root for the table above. 1.70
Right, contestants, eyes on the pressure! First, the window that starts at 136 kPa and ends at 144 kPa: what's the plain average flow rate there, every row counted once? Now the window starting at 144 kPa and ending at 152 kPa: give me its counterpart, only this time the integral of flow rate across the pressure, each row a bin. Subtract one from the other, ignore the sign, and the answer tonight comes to 12.7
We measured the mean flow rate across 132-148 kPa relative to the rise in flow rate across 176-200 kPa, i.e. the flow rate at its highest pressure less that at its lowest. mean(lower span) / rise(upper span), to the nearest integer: -22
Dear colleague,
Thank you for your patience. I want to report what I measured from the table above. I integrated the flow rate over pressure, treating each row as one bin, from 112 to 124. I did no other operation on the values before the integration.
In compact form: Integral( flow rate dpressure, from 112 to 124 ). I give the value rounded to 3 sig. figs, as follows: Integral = 20.8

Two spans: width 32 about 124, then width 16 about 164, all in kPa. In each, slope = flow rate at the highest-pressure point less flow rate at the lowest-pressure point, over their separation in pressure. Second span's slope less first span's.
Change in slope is -0.010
